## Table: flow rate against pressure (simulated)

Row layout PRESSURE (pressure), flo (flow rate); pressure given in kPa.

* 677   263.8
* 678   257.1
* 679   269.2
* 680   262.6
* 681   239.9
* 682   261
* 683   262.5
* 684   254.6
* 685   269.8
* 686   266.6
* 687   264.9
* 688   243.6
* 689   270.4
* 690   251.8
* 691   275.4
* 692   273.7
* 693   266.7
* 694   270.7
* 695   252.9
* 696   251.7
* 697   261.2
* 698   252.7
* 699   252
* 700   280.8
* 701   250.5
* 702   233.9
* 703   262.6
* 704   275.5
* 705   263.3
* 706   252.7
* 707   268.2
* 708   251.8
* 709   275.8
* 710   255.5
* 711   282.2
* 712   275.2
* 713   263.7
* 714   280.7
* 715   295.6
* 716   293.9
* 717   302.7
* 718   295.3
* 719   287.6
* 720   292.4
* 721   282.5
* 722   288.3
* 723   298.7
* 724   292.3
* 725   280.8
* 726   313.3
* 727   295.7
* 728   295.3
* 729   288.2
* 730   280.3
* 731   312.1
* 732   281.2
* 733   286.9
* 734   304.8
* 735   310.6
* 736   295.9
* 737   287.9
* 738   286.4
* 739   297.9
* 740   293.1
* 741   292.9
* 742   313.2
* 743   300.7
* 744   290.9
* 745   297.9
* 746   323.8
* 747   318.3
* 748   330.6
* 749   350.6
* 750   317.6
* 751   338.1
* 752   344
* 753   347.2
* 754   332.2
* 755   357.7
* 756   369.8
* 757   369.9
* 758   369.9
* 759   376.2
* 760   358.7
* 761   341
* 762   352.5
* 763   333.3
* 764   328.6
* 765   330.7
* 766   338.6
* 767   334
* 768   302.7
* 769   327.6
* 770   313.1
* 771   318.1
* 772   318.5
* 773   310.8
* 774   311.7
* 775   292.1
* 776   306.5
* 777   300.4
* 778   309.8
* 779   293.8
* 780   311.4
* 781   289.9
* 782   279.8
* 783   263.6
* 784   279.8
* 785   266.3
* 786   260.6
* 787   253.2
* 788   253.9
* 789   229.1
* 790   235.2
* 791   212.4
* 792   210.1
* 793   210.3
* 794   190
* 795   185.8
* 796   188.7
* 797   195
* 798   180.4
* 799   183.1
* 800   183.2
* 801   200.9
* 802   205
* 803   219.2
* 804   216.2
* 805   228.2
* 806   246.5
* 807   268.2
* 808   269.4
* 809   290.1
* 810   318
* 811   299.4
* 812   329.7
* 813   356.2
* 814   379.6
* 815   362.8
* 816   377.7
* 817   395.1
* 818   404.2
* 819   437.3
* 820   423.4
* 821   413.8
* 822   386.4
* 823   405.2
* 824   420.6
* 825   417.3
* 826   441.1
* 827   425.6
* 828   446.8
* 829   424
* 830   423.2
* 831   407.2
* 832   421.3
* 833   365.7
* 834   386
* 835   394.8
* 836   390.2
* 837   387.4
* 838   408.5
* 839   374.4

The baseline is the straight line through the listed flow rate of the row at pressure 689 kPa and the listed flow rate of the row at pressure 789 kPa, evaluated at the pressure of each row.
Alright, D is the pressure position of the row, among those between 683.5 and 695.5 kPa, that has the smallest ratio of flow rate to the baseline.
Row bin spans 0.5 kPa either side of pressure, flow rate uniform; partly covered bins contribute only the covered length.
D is 688 kPa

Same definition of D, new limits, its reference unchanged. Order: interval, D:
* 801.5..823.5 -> 802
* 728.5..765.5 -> 730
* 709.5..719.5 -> 710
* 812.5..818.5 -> 813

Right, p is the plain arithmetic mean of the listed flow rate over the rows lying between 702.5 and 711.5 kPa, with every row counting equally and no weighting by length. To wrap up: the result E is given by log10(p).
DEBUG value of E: 2.42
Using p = 265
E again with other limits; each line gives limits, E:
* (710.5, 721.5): 2.46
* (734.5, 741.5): 2.47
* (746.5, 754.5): 2.52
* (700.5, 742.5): 2.45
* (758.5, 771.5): 2.53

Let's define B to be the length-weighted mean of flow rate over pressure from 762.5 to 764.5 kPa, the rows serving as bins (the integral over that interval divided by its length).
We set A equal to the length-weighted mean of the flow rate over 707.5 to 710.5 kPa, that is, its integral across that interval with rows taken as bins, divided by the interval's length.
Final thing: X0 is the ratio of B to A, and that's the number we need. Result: 1.27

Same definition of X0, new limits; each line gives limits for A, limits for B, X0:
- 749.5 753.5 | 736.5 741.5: 0.87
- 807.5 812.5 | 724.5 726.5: 0.99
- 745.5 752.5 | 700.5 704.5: 0.77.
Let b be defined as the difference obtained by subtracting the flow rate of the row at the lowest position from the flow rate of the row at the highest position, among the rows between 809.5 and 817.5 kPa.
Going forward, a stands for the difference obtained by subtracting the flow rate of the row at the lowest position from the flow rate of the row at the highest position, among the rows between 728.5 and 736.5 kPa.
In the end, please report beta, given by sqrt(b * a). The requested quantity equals 24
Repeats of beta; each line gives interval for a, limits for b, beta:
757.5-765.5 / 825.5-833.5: 54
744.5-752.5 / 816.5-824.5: 34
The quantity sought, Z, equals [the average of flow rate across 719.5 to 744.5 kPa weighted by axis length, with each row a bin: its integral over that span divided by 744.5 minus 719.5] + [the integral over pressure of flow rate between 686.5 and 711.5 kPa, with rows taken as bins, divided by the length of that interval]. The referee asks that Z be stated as 556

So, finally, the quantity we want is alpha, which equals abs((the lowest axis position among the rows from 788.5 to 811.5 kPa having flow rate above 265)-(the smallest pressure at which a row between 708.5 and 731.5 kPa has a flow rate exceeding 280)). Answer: 96 kPa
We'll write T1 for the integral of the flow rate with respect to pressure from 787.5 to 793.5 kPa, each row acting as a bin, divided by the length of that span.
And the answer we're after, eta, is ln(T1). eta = 5.42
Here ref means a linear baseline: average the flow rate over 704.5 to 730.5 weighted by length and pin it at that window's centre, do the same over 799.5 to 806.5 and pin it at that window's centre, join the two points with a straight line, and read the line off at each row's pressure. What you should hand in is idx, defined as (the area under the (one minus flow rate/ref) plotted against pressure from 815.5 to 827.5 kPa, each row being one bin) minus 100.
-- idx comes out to -113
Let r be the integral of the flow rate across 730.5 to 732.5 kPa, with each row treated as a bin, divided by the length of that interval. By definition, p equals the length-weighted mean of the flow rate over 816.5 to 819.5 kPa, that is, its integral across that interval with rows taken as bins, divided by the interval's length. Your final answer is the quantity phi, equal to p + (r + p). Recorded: 1121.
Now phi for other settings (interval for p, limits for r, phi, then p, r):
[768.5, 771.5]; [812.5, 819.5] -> 1027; 320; 388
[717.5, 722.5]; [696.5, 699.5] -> 834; 289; 255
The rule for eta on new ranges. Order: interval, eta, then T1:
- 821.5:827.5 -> 6.03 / 416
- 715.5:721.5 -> 5.68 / 292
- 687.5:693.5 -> 5.57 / 264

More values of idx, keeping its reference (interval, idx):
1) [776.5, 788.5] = -103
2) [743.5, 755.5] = -103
